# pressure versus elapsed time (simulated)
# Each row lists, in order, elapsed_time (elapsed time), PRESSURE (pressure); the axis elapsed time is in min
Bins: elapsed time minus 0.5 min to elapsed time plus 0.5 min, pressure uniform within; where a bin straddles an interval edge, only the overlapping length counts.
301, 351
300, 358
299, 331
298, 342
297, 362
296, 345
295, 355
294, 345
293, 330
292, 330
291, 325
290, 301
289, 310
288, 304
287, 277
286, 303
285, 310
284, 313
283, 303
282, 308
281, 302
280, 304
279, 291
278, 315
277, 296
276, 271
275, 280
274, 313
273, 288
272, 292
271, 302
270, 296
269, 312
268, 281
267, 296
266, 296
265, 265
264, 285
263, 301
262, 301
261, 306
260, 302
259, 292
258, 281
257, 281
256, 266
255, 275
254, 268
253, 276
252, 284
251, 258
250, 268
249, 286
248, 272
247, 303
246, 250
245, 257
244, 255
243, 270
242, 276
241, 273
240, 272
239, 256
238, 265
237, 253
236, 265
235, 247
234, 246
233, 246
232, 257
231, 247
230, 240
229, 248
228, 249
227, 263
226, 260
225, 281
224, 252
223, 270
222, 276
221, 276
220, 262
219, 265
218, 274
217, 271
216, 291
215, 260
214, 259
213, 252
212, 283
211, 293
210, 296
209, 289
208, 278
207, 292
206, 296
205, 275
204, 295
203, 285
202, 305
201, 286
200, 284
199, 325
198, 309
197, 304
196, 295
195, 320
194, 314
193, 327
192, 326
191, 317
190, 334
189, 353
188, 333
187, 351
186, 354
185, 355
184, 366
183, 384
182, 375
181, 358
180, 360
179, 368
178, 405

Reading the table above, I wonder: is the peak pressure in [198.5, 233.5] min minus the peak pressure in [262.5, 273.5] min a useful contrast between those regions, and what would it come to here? 13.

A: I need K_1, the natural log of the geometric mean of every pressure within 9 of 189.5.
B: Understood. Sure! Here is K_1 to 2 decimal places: 5.82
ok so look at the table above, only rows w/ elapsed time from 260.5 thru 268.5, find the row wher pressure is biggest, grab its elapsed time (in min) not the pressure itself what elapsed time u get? 261 min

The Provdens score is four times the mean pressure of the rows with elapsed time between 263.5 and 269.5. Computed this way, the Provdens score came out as 1157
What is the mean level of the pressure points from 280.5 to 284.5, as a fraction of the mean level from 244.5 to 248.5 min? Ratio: 1.13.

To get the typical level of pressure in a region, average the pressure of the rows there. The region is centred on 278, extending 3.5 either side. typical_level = 294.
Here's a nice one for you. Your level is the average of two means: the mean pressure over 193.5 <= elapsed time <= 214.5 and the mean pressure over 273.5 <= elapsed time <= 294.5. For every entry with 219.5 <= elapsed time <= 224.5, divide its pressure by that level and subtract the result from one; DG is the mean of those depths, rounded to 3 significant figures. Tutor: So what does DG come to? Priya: 0.107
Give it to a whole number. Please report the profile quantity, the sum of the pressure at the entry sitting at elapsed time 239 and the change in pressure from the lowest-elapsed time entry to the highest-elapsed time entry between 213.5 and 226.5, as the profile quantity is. 257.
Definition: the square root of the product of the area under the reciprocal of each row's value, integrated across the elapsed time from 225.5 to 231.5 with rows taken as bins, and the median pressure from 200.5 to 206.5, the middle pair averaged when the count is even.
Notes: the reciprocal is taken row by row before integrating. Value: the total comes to 2.64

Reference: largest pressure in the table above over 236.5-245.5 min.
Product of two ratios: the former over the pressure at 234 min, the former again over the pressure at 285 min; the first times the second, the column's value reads 1.00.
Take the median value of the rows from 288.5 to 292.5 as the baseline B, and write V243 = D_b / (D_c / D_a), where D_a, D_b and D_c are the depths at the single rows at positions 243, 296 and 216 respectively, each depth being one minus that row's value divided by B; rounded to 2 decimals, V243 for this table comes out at -0.16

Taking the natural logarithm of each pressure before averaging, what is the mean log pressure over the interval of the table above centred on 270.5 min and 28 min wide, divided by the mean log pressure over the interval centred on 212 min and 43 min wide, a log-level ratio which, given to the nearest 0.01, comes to 1.01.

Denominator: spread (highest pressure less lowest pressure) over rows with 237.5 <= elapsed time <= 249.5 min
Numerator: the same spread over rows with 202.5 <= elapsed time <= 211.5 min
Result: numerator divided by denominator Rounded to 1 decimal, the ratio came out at 0.4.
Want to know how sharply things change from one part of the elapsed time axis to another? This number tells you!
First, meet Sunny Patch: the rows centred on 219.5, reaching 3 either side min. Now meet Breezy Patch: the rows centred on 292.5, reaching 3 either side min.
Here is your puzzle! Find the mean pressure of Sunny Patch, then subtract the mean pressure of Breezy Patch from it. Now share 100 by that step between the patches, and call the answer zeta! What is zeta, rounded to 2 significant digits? -1.7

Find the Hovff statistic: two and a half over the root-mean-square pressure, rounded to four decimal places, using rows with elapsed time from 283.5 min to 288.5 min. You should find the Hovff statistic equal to 0.0083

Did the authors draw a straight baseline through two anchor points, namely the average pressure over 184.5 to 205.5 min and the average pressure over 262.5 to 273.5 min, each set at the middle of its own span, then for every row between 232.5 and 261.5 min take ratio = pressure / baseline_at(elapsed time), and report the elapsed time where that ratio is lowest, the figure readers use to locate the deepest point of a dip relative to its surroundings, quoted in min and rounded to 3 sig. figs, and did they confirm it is 233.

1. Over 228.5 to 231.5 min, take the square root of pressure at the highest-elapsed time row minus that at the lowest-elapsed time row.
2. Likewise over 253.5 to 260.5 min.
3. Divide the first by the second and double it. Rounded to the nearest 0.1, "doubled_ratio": -0.1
